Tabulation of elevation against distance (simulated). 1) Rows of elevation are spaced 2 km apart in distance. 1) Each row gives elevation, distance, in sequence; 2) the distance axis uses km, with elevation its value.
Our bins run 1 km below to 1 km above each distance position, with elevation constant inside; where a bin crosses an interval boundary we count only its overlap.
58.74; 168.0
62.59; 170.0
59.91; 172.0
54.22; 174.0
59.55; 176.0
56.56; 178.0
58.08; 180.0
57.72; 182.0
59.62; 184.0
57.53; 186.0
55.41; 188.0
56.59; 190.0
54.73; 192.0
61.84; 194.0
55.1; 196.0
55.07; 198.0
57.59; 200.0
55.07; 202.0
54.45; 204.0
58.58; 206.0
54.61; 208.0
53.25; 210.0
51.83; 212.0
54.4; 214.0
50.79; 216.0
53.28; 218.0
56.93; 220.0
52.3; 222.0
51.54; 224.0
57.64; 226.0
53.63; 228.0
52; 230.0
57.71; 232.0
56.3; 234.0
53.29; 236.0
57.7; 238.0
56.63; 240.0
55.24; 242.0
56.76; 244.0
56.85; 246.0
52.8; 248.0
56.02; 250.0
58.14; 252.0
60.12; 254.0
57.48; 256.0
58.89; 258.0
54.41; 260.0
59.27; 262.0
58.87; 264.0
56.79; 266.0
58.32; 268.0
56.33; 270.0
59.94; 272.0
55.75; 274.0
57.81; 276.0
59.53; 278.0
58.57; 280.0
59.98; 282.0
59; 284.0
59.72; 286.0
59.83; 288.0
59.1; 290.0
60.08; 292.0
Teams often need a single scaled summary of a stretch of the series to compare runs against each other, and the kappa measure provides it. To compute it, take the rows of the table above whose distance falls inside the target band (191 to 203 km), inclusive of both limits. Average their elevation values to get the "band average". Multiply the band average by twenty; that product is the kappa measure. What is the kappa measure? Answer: 1131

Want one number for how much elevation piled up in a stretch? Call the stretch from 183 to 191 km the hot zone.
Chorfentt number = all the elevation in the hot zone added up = 229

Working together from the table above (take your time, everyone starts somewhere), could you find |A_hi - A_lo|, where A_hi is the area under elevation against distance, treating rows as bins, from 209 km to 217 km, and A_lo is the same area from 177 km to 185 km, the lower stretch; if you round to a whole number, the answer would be 43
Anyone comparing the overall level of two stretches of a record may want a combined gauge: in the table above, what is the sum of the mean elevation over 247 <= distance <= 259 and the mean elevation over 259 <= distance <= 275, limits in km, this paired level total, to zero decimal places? 115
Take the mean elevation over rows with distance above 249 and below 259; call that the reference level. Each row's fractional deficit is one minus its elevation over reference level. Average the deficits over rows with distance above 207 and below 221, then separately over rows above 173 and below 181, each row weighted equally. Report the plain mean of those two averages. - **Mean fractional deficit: 0.048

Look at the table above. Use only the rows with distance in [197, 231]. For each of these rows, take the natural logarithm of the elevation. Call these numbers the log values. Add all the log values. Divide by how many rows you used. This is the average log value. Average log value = 3.99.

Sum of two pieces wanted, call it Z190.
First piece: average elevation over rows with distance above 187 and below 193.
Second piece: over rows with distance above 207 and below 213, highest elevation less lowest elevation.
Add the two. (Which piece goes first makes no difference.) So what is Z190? 58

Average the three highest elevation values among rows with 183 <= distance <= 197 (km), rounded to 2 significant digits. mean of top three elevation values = 60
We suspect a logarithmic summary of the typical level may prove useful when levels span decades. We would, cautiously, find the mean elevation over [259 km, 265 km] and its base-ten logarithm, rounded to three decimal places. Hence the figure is 1.760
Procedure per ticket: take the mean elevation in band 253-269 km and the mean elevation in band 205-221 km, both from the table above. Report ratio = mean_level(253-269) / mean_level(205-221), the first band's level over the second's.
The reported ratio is 1.07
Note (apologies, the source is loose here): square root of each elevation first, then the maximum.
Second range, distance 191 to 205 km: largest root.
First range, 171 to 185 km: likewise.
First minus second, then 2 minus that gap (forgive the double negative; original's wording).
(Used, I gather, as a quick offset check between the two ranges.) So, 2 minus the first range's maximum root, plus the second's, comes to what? 2.12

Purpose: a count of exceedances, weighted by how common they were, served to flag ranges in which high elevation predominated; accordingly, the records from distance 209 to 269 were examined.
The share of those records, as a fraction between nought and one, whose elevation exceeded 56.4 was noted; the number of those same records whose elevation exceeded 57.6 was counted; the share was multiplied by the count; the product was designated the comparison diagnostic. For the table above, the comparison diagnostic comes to 4.5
